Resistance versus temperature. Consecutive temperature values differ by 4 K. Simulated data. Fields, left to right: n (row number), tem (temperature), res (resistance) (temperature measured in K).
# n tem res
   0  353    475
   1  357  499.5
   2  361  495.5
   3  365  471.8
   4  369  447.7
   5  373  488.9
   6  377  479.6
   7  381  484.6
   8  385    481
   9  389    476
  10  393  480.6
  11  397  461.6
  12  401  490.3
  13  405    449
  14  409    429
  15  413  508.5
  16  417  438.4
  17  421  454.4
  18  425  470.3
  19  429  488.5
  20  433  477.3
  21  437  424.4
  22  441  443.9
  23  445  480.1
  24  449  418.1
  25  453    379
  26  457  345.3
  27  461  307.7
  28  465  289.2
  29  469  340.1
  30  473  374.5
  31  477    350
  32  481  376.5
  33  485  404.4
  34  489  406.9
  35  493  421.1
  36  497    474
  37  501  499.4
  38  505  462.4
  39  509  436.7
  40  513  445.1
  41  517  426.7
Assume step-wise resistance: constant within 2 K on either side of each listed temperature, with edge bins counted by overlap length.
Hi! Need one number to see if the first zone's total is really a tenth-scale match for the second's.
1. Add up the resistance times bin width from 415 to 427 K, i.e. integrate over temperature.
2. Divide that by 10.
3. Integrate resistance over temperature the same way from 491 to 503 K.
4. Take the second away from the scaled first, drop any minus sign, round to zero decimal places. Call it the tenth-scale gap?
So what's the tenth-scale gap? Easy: 5033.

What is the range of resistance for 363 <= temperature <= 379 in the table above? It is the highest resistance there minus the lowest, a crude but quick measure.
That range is 41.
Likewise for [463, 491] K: 118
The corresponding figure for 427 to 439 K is 64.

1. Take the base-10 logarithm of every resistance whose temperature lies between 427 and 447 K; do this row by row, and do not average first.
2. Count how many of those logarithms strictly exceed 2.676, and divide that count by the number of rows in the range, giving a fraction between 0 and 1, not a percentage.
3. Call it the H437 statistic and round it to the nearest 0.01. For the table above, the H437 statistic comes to 0.60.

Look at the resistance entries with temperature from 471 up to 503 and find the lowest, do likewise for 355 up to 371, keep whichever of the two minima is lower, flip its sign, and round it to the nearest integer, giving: -350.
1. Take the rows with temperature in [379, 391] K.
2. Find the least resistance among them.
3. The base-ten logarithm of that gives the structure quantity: 2.68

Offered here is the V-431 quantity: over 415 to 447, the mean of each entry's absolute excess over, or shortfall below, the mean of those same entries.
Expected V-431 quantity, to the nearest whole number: 19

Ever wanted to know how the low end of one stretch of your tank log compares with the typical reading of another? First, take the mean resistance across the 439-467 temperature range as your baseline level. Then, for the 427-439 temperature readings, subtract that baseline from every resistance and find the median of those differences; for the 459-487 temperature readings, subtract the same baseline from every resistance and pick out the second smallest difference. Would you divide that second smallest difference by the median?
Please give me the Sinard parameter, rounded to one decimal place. -0.8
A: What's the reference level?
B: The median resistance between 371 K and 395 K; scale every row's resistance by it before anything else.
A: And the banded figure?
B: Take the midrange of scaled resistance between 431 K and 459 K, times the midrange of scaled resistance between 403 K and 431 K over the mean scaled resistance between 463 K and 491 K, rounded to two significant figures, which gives 1.1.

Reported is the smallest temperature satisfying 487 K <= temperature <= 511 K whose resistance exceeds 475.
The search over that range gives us 501 K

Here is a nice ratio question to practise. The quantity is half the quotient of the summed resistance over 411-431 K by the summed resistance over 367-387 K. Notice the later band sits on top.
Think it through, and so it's 0.5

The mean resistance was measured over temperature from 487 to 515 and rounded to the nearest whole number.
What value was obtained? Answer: 449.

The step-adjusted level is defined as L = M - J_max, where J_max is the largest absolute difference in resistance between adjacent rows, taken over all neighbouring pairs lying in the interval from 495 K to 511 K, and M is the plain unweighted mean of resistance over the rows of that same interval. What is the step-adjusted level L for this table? 431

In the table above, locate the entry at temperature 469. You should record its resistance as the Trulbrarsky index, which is 340.1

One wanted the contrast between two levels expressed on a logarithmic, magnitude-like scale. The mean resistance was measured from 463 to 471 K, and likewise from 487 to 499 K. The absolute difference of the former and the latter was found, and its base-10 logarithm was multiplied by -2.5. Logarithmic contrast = -5.2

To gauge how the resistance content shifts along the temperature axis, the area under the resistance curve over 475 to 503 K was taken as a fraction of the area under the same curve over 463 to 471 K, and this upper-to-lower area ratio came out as 4.7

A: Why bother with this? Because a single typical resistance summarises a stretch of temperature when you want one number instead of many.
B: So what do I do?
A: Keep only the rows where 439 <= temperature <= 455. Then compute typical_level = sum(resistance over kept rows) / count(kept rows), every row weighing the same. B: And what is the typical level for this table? 430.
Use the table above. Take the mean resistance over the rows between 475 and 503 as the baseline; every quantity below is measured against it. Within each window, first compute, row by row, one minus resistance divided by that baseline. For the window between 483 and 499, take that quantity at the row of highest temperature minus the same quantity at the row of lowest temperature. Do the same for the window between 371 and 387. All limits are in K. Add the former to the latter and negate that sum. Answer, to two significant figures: 0.15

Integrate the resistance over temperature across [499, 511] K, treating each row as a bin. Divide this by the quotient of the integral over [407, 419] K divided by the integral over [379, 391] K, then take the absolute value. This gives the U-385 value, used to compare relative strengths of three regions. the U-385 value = 5861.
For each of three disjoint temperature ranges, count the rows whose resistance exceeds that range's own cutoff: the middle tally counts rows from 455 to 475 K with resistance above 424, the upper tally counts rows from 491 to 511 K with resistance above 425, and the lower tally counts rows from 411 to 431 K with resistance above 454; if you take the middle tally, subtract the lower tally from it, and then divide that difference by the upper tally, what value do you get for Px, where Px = -1.00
